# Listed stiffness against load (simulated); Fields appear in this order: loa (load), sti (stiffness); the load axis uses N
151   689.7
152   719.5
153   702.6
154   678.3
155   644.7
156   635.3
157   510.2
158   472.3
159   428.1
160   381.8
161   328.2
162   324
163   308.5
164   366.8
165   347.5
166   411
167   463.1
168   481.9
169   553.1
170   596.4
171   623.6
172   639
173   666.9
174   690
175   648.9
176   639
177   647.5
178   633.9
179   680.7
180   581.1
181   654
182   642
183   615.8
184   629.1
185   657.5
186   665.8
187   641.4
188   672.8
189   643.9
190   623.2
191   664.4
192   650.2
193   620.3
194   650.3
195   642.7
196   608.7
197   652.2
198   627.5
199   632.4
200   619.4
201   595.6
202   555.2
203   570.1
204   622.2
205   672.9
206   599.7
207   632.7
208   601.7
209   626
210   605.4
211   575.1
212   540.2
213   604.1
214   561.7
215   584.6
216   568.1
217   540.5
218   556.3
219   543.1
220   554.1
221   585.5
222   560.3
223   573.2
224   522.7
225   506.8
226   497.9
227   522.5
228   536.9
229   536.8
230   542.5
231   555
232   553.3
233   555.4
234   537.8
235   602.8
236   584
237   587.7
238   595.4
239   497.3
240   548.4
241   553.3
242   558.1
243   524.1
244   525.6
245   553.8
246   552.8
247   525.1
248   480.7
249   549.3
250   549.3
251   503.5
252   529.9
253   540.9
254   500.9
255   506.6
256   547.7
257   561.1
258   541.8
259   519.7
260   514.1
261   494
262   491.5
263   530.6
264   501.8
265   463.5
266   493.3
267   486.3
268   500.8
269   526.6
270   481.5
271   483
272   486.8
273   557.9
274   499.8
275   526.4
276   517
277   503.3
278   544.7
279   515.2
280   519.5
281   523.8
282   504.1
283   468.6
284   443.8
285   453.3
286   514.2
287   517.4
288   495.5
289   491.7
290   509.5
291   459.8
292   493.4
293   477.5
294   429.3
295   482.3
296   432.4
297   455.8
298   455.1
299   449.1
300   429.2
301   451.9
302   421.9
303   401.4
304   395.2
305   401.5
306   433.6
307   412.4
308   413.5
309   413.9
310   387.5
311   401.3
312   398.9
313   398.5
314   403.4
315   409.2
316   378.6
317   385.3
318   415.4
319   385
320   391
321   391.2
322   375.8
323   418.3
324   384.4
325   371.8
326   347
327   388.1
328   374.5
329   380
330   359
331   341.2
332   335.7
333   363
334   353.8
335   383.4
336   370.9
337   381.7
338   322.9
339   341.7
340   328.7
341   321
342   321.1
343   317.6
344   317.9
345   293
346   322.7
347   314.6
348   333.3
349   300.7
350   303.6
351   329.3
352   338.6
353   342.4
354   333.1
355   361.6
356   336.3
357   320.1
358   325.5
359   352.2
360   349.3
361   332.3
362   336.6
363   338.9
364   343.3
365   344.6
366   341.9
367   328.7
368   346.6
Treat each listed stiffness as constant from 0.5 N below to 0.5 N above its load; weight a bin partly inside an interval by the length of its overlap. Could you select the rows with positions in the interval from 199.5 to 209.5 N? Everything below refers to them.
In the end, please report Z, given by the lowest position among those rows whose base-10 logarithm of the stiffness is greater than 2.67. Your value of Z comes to 200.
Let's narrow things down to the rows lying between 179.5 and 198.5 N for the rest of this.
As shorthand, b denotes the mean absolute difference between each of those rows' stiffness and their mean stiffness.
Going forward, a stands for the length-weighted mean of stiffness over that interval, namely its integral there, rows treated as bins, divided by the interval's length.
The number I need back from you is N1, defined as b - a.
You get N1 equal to -621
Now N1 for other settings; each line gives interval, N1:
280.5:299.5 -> -451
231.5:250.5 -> -528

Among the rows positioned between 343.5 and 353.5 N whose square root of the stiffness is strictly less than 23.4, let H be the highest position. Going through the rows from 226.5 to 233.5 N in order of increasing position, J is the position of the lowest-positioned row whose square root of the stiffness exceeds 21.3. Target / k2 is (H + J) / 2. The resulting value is 290.0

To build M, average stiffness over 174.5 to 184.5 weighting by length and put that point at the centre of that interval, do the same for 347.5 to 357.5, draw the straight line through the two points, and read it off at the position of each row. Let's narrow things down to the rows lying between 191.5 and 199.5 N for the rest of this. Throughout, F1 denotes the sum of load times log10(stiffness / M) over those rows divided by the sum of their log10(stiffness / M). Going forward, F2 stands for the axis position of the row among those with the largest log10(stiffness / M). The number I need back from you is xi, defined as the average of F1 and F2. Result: 196.3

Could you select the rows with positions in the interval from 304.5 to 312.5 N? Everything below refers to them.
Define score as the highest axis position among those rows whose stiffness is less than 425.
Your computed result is 312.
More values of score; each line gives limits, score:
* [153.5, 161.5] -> 161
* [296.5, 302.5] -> 302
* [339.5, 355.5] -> 355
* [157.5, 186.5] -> 166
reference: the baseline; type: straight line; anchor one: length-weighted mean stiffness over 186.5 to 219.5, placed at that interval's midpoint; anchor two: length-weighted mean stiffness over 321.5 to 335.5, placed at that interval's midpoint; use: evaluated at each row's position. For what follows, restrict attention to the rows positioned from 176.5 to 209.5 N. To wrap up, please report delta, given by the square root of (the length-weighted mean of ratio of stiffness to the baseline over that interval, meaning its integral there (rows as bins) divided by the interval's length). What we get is 1.00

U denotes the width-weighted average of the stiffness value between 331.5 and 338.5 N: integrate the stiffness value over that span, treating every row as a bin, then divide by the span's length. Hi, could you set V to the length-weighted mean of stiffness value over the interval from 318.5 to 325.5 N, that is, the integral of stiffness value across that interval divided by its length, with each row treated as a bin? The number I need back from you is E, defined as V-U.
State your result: 29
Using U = 359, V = 388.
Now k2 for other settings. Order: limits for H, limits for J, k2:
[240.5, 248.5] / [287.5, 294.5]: 268.0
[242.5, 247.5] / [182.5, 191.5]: 215.0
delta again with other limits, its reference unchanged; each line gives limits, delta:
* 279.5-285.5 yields 1.03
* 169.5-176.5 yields 0.98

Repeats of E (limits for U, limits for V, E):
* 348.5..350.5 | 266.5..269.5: 202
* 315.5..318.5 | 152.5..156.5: 272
